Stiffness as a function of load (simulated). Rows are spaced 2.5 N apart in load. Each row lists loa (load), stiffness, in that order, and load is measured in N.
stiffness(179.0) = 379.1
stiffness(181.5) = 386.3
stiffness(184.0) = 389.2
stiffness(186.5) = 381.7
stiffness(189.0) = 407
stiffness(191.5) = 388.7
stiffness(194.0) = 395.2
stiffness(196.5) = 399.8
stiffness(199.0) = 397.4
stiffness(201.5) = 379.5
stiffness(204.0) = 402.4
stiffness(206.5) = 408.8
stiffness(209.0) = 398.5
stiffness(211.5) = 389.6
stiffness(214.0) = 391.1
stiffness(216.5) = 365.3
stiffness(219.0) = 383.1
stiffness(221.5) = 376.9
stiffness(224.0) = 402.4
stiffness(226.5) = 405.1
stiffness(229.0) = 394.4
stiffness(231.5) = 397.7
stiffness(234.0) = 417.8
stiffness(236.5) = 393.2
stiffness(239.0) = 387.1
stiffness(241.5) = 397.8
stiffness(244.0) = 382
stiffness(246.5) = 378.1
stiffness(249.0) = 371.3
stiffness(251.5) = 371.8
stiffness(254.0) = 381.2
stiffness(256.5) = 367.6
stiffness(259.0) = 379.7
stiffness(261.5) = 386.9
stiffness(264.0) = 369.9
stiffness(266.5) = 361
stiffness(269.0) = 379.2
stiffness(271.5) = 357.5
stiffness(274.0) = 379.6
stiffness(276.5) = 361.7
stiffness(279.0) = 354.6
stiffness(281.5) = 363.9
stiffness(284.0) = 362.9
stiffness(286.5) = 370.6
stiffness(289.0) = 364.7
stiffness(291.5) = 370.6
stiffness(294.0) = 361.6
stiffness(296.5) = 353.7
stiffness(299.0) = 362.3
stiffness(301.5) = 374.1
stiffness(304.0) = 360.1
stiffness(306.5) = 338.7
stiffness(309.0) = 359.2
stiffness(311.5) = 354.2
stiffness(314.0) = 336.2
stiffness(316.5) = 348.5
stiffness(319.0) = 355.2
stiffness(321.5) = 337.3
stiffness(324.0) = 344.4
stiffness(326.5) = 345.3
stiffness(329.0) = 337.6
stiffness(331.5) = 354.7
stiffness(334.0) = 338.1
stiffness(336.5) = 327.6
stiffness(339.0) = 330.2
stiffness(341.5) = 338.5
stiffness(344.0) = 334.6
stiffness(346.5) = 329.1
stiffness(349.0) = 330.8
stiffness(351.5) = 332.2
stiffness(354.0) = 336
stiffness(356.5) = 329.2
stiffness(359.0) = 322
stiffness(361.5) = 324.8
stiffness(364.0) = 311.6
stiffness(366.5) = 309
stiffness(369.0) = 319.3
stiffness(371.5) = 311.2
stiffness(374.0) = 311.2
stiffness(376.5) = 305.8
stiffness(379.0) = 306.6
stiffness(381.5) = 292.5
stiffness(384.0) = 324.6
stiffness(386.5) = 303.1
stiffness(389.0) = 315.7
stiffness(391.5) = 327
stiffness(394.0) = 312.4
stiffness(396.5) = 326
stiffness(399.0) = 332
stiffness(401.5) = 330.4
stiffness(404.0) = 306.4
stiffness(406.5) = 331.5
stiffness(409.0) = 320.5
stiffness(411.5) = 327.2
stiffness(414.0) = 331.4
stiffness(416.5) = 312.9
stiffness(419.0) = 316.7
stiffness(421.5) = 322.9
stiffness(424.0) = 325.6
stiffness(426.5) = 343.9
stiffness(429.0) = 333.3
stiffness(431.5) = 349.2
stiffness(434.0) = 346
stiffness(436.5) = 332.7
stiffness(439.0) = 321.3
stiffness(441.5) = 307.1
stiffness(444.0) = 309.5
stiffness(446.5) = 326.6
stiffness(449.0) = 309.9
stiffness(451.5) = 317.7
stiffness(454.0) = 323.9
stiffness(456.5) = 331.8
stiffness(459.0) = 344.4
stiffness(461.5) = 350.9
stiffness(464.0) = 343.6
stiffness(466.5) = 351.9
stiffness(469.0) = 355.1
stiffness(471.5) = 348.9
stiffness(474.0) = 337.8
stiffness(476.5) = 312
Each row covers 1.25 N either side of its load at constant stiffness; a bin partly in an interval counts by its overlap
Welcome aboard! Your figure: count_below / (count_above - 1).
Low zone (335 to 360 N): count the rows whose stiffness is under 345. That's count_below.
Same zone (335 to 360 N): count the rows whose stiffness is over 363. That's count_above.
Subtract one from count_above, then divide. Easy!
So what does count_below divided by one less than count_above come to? -10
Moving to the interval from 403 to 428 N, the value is -10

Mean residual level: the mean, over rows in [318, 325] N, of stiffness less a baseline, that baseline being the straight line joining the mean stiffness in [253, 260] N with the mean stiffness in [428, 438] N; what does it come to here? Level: -17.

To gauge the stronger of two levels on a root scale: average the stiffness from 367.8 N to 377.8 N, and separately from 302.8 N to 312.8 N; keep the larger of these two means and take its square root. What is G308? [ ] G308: 18.8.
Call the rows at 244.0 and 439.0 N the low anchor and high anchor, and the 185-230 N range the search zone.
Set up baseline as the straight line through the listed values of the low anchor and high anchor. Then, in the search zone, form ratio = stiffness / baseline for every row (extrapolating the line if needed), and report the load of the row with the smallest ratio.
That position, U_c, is 216.5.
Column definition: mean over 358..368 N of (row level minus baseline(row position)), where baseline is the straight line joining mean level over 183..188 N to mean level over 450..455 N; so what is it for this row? -26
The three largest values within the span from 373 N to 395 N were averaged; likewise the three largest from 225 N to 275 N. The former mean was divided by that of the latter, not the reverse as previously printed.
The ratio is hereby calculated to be 0.79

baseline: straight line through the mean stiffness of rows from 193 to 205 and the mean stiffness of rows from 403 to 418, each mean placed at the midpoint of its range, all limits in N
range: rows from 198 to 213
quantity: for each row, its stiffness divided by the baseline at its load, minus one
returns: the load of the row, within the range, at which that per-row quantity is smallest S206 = 201.5 N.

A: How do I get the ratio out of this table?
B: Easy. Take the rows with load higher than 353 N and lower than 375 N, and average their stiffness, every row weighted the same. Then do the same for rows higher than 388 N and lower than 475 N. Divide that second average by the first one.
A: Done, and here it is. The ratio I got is 1.03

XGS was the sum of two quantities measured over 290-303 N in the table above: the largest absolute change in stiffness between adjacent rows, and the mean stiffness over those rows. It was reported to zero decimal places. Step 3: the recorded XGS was 376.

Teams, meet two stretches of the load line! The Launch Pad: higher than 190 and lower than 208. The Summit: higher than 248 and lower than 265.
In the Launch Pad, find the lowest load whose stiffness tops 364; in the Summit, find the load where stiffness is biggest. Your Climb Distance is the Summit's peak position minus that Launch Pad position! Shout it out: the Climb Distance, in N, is 70.0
